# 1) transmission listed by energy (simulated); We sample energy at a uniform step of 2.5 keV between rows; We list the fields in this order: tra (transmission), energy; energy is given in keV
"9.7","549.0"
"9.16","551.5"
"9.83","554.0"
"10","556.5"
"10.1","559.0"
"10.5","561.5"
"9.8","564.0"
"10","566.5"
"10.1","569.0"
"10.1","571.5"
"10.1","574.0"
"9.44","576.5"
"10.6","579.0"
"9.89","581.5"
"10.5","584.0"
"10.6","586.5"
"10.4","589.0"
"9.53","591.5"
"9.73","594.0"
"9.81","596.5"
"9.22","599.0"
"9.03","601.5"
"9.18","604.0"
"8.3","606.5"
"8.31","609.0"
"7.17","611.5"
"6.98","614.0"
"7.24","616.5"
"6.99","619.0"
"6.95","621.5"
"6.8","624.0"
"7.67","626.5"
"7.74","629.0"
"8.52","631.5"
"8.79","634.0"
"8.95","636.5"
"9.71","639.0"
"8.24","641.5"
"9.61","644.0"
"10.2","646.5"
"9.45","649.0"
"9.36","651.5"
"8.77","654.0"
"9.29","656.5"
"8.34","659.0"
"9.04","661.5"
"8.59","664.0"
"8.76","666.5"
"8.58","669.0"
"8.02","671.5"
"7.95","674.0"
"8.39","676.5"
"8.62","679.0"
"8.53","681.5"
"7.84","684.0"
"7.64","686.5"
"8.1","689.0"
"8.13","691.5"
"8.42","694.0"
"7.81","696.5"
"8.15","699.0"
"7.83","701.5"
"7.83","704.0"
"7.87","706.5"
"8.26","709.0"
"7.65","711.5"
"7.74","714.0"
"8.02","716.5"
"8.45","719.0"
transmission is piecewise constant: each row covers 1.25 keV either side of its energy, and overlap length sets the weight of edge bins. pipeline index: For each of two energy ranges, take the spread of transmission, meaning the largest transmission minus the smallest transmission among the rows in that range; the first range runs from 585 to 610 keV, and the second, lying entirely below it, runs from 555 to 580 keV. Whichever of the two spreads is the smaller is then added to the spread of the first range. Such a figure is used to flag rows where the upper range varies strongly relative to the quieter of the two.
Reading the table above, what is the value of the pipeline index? 3.5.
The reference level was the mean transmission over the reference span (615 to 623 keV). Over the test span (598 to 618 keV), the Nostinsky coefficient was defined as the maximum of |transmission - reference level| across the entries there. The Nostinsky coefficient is 2.2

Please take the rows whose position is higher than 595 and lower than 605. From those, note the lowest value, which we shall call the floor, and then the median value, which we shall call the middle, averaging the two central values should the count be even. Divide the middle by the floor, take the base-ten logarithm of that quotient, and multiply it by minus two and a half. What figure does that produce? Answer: -0.020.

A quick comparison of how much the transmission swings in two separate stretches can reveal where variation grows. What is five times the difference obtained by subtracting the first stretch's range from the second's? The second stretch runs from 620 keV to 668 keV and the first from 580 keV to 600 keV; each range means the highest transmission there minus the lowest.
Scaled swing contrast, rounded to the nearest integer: 10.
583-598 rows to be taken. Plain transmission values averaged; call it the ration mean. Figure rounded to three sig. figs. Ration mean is 10.1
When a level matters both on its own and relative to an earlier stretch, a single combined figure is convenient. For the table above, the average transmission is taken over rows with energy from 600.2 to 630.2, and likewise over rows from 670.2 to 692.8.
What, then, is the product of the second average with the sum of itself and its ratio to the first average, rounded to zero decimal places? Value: 75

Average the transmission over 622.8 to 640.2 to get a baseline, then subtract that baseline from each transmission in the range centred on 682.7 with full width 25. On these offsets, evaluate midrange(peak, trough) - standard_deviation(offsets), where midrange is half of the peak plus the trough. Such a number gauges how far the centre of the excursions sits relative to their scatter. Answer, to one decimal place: -0.5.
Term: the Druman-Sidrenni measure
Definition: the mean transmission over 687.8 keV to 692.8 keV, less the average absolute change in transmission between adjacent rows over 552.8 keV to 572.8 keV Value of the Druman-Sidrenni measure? 7.9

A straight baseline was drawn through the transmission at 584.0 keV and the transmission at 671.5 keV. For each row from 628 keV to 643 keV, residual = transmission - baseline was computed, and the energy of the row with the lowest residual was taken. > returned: 629.0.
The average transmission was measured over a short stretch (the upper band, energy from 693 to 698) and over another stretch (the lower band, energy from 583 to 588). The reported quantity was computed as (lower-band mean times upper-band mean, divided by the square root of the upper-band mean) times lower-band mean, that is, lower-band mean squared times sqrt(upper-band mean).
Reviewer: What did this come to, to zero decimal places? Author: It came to 317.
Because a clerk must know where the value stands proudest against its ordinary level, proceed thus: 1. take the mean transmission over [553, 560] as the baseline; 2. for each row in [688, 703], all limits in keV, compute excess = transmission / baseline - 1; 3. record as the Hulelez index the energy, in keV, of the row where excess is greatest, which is 694.0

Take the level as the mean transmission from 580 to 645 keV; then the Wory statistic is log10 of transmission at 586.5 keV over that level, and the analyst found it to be 0.09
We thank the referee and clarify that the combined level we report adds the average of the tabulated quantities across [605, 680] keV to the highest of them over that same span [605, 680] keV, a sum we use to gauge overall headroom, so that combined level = 19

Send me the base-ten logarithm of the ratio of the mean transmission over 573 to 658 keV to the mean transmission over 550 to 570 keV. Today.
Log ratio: -0.047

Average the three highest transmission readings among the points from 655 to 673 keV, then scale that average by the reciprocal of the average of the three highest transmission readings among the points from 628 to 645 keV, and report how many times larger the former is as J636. 0.958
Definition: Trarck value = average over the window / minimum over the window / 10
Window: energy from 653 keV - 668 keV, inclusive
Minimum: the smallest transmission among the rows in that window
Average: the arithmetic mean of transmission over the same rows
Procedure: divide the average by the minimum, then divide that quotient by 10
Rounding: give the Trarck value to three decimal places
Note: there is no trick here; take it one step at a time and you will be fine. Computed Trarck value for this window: 0.105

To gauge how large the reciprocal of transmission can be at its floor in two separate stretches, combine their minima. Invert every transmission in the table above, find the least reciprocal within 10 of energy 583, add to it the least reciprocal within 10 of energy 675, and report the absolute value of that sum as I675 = 0.208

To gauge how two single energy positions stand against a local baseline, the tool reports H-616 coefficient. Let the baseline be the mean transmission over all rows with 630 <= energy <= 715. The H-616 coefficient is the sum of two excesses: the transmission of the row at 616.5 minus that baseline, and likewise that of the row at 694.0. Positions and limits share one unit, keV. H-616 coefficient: -1.3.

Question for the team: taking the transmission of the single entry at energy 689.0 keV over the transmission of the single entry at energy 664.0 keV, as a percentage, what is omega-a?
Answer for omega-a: 94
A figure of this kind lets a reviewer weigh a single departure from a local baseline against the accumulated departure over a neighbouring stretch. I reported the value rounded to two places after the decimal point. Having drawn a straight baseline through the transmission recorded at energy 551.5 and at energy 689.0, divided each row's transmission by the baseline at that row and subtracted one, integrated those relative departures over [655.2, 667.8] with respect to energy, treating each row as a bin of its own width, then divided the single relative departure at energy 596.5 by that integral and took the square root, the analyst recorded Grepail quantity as 0.39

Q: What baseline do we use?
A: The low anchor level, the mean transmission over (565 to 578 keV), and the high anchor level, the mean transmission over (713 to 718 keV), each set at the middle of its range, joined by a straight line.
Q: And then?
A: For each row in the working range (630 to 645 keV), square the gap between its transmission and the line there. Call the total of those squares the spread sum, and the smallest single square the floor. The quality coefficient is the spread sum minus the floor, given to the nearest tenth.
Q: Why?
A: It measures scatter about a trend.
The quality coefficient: 1.9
